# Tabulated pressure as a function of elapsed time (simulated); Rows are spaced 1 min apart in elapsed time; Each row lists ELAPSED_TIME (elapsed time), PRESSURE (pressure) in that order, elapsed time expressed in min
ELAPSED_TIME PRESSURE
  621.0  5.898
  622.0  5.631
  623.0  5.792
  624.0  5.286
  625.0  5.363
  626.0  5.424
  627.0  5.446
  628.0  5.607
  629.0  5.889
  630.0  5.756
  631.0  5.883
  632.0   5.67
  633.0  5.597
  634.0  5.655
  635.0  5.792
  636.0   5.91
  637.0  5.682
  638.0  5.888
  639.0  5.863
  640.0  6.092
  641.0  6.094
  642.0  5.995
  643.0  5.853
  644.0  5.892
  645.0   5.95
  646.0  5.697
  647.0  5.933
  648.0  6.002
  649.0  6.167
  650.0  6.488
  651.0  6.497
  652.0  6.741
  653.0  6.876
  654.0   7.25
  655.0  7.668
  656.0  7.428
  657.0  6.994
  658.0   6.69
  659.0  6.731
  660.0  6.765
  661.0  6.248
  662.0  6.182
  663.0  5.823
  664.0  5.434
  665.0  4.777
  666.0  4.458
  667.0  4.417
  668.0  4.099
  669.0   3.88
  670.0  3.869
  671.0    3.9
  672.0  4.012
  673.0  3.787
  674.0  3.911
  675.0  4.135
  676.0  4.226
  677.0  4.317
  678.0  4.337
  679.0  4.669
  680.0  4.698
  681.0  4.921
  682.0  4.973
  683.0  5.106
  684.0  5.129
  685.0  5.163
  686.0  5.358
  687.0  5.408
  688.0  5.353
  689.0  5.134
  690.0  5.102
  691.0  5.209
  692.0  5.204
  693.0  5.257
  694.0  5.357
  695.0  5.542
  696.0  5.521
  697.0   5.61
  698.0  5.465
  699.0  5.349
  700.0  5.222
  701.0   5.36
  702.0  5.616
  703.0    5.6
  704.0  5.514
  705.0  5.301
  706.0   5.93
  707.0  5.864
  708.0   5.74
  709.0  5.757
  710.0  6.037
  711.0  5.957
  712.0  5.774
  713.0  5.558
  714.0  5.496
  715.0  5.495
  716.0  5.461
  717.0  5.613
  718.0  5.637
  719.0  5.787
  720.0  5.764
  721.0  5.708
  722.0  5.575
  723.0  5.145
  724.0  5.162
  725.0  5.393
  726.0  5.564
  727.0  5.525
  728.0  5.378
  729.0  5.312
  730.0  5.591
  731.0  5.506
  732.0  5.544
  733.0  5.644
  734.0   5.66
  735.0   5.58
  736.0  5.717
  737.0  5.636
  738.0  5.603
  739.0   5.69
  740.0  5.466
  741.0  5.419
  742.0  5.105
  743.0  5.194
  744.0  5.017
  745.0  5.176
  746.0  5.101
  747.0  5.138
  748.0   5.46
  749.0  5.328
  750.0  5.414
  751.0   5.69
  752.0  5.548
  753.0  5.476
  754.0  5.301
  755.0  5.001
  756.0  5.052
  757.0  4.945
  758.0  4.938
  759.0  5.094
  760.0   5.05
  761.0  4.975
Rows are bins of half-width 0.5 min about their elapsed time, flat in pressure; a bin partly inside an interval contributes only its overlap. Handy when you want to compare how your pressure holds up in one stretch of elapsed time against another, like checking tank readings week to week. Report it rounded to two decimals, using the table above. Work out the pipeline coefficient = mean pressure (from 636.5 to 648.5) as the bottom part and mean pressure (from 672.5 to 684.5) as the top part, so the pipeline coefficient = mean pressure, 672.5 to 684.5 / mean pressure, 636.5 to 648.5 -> 0.76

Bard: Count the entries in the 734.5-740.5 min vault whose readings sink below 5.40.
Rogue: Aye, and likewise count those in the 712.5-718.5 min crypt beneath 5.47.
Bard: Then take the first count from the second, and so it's 1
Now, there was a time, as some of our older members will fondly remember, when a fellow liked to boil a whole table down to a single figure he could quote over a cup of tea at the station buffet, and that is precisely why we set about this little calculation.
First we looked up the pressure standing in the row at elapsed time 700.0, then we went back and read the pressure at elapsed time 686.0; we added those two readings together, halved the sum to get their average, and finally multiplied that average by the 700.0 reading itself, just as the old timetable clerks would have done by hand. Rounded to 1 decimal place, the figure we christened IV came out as 27.6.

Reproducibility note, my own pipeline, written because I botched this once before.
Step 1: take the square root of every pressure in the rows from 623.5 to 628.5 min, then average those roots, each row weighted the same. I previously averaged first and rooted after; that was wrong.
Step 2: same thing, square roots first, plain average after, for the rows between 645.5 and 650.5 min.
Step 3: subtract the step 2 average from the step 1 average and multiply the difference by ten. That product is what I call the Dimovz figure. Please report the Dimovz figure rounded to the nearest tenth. -1.3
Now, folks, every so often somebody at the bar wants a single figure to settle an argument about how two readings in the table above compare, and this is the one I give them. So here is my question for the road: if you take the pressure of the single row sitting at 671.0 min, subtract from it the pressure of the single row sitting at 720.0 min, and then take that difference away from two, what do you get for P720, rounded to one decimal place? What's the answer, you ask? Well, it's 3.9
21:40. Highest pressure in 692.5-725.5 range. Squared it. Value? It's 36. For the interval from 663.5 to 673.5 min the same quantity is 30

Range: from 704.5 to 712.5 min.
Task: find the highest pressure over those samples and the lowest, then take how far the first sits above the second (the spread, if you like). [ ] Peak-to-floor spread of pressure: 0.74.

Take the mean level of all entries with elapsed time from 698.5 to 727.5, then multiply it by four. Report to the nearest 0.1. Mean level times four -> 22.3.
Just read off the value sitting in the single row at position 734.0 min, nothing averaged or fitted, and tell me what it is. 5.66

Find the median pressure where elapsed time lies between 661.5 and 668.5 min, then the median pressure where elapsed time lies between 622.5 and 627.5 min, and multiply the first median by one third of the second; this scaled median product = 8.6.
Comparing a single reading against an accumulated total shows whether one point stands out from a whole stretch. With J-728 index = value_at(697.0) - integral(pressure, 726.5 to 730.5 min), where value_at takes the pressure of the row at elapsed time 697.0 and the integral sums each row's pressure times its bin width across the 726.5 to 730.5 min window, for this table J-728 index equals -16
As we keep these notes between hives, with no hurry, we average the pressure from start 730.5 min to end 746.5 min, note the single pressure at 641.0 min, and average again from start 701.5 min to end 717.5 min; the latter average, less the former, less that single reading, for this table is -5.9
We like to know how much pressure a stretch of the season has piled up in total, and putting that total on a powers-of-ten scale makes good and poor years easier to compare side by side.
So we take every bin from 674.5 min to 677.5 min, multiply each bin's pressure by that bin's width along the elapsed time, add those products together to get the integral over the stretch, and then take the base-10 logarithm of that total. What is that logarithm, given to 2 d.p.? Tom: 1.10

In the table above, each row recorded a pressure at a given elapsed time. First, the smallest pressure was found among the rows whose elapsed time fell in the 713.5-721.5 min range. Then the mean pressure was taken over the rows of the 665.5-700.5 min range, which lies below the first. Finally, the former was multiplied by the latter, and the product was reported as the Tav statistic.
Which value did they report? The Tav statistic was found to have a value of 26.2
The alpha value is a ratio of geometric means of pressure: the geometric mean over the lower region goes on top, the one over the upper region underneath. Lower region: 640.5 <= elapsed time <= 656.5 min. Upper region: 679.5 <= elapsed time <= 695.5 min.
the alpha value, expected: 1.23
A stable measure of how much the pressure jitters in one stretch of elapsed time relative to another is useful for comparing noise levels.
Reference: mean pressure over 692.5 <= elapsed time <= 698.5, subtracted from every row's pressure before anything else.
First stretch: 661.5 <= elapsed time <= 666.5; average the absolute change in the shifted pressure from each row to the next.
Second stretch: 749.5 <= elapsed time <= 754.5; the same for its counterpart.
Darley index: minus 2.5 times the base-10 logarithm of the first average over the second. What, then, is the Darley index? -1.0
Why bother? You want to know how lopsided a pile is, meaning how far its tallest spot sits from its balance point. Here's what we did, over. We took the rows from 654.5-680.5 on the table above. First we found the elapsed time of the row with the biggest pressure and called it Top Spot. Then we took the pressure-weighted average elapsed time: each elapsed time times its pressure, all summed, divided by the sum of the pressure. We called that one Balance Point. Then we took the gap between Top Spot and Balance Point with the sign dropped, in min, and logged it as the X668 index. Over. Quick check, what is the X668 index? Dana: 11.0 min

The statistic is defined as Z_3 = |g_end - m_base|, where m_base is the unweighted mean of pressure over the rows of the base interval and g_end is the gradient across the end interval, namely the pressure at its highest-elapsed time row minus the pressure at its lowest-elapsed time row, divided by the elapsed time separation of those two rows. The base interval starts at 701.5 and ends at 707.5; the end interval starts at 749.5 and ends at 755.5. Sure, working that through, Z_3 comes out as 5.7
